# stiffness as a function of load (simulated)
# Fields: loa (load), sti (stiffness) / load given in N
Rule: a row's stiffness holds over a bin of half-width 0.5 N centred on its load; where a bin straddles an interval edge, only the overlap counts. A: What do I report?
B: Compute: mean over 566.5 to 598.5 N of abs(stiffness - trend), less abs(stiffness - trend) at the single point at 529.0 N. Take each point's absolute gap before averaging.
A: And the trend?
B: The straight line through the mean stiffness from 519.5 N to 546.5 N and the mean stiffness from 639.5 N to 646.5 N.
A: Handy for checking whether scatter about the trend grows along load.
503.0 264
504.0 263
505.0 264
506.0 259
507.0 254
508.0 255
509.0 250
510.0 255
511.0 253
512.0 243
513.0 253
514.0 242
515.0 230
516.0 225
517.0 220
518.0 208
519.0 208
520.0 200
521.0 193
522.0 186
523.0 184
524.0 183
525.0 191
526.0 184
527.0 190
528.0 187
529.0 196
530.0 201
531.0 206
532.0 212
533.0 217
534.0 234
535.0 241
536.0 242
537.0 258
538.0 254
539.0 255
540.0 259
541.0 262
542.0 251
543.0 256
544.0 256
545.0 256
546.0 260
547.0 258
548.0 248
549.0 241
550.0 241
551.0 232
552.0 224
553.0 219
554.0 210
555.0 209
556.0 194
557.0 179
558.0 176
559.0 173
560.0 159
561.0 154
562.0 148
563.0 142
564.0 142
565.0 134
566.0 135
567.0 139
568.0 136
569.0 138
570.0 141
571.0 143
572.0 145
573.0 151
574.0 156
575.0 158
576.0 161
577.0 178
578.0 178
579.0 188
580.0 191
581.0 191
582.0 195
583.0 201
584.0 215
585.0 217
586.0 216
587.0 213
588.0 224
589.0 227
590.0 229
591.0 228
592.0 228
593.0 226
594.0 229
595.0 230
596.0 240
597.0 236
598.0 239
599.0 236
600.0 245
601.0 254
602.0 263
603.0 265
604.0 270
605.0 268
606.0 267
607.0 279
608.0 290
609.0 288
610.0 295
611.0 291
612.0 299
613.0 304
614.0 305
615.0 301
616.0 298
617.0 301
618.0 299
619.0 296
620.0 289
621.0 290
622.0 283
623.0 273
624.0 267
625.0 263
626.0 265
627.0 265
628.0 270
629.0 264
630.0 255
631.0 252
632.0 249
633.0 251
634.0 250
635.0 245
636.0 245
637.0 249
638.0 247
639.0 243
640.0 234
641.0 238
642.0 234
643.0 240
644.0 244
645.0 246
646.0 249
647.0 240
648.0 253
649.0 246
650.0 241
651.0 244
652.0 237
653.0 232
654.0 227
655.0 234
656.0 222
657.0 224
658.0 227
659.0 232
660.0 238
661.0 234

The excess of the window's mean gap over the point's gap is 12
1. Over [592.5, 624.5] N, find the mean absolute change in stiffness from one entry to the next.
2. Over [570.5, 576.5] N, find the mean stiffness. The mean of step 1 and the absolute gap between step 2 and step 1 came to 76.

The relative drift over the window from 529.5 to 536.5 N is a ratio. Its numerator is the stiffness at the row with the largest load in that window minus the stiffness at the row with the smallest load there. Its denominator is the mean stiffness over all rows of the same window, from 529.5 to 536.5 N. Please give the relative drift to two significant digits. 0.18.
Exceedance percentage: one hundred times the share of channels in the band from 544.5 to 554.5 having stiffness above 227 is 70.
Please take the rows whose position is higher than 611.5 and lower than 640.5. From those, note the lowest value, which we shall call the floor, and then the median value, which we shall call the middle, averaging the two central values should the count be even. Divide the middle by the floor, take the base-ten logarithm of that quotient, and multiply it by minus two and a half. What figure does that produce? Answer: -0.14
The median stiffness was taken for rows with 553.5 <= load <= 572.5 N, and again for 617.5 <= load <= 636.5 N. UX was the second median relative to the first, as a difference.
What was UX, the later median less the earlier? 120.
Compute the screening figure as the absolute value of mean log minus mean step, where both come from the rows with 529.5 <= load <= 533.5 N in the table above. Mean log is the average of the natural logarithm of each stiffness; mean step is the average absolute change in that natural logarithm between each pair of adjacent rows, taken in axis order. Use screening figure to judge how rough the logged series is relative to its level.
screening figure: 5.32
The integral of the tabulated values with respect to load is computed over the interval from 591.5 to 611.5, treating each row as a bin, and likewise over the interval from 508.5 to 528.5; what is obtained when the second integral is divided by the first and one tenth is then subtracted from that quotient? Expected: 0.73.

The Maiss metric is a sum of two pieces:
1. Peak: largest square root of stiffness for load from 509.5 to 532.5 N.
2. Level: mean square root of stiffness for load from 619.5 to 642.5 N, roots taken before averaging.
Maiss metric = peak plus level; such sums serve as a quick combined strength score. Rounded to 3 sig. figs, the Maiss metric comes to 32.0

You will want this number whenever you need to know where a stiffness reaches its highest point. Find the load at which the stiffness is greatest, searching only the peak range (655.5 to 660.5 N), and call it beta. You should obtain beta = 660.0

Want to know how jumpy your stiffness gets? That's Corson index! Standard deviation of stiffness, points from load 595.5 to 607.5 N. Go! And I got 15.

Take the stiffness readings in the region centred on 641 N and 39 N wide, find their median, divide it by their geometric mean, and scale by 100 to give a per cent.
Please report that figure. 100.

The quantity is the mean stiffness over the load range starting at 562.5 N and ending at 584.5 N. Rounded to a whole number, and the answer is 162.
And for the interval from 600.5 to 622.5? 286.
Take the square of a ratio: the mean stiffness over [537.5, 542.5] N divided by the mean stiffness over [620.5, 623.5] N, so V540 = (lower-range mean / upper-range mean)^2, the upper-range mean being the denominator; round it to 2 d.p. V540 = 0.83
